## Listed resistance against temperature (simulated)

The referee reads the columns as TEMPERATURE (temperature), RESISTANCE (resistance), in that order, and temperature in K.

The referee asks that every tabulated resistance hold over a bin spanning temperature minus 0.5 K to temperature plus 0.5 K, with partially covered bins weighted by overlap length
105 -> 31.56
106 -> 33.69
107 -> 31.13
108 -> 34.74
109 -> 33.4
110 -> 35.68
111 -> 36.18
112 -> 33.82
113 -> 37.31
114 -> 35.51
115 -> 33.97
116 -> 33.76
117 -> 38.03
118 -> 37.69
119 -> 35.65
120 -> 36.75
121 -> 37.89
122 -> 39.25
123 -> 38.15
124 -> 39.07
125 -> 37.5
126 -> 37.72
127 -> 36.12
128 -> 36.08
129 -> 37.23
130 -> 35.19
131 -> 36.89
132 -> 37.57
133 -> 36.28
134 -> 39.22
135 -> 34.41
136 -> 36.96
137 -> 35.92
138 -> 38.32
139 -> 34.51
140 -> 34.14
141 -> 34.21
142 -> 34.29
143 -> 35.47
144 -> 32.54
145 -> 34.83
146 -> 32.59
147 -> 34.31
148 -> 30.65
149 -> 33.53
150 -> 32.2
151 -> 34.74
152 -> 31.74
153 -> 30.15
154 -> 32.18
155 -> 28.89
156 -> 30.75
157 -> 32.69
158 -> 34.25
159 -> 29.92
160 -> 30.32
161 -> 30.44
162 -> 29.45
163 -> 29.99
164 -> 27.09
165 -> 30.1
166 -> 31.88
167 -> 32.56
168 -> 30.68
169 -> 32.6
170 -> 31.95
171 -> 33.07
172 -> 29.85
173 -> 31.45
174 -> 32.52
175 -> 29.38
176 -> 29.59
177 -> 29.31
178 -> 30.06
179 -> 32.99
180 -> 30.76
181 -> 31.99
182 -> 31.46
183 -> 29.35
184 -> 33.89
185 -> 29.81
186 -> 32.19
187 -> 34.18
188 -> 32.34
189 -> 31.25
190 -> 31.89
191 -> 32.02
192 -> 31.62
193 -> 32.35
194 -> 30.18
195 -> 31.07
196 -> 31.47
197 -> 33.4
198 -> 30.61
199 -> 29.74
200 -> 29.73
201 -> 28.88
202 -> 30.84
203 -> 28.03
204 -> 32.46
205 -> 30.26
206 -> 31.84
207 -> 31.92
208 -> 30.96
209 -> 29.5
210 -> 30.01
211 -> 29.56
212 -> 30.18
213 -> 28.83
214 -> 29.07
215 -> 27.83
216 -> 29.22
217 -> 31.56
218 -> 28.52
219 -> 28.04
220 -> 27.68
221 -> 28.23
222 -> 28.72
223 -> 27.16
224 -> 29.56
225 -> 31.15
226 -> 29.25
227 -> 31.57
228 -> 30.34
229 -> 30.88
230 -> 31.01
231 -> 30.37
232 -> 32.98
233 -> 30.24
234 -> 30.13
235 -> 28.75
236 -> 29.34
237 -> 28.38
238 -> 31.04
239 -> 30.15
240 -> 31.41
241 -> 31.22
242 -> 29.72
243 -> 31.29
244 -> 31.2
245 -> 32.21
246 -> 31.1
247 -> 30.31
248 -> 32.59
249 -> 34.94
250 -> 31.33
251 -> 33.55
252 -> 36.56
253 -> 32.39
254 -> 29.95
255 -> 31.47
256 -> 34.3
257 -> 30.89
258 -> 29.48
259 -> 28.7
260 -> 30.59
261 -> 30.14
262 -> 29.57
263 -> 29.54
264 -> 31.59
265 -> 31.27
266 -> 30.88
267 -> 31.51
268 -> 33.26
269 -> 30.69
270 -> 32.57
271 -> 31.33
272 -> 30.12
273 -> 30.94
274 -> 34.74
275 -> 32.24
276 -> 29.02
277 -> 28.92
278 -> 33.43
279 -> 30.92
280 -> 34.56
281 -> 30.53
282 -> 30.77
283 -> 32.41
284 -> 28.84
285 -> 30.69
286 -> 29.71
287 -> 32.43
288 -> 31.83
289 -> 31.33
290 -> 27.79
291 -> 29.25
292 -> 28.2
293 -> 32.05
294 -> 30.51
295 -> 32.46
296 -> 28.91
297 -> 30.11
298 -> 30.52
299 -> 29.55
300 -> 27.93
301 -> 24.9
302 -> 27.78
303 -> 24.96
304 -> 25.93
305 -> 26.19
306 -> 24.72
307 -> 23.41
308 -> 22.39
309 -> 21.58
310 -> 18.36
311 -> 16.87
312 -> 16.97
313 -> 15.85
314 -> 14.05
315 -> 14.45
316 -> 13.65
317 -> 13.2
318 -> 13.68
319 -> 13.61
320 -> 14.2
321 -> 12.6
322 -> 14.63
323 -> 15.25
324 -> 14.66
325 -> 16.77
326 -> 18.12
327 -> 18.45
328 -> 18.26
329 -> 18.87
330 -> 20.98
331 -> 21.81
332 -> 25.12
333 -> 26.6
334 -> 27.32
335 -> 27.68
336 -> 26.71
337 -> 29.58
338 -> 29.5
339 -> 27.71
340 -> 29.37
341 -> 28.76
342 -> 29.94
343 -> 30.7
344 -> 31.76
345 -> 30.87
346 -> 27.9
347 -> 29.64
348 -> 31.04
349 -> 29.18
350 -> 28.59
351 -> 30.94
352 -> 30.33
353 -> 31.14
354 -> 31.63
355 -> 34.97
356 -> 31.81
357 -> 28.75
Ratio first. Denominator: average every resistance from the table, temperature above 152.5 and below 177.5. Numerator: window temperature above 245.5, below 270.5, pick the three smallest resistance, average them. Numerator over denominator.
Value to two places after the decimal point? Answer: 0.95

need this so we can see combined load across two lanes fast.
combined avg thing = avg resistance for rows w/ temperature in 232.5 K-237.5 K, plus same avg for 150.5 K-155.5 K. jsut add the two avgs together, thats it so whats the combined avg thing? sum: 60.9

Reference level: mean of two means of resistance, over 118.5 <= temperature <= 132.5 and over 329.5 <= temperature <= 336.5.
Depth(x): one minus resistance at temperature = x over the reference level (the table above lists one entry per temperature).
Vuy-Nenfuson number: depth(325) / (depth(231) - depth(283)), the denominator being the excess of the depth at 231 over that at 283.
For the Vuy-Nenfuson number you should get 7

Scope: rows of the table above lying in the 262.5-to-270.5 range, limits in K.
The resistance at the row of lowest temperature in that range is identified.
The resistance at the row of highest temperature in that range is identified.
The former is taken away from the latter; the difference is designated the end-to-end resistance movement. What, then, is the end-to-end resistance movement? 3.0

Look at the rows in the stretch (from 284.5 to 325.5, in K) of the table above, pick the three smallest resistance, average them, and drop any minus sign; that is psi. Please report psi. 13.1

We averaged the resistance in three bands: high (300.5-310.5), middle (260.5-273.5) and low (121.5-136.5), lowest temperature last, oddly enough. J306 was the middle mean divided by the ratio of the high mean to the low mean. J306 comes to 48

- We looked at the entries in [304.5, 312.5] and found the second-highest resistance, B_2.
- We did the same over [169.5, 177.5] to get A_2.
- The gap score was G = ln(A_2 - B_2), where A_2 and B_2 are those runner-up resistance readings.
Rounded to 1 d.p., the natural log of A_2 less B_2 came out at 2.1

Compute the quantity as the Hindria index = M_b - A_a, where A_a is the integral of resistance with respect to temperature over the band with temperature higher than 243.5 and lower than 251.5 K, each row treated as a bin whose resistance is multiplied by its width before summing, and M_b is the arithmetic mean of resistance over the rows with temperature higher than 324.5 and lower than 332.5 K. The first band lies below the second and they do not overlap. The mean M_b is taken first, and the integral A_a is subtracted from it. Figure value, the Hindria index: -237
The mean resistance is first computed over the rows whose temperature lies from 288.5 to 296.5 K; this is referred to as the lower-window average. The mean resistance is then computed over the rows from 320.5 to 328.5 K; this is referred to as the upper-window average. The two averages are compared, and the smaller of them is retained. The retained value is 16.1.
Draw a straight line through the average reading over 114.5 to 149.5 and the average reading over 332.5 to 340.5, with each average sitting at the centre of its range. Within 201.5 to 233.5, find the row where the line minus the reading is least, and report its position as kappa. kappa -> 232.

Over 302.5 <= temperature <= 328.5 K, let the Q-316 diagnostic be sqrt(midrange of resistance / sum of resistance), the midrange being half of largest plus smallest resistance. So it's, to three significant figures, 0.205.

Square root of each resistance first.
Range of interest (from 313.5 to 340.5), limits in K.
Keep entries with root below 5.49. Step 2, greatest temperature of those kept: 340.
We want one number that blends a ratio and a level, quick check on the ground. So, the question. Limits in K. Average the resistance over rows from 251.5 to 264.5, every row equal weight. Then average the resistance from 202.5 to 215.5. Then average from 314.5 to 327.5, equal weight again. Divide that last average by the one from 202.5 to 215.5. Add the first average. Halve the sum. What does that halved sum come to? 15.8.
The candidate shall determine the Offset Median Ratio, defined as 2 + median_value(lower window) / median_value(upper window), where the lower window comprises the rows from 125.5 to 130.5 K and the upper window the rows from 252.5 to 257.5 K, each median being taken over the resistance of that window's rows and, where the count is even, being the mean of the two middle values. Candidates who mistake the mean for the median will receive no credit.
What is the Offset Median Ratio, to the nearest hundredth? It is 3.15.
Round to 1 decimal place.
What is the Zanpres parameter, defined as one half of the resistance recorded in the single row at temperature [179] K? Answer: 16.5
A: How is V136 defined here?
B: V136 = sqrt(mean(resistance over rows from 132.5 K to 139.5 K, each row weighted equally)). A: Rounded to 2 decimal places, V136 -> 6.04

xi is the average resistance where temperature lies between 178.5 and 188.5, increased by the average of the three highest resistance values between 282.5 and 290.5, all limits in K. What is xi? 64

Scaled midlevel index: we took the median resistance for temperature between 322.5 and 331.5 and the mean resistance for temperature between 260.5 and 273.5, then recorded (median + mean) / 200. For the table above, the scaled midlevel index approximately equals 0.25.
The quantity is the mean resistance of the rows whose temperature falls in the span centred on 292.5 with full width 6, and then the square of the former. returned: 903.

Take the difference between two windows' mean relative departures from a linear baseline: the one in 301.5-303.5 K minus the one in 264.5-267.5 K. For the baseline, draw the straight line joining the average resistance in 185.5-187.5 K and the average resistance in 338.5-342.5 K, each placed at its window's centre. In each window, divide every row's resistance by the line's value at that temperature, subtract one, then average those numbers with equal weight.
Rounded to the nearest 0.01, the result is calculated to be -0.13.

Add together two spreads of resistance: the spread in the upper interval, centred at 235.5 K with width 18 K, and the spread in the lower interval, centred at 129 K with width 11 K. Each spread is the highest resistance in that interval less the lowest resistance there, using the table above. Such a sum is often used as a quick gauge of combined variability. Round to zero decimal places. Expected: 9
